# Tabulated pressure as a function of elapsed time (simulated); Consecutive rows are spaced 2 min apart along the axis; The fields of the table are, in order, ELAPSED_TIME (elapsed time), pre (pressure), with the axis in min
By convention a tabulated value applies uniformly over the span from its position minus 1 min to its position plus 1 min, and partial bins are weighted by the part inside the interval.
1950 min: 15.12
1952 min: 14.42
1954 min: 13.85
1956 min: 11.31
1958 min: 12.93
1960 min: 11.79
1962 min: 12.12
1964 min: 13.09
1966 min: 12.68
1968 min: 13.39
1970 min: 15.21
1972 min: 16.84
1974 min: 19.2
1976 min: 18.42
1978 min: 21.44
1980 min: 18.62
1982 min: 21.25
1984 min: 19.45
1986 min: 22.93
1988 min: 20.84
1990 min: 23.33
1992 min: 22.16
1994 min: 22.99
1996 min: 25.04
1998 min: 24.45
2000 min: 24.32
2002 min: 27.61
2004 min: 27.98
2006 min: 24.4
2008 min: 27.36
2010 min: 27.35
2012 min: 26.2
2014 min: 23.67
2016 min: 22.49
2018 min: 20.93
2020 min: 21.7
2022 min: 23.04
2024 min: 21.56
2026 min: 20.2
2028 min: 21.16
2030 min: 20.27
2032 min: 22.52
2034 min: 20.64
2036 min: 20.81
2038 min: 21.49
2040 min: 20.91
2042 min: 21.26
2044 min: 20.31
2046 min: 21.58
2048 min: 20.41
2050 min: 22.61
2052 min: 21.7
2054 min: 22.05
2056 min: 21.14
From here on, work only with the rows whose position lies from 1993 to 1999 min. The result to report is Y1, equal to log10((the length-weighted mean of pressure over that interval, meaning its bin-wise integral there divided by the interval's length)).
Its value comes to 1.38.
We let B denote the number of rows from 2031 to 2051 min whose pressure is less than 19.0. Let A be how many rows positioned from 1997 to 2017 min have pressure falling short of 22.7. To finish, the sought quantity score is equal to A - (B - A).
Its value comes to 2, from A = 1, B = 0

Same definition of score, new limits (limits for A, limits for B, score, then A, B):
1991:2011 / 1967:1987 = -3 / 1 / 5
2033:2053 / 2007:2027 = 20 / 10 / 0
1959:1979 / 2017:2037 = 20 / 10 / 0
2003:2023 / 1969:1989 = 2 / 3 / 4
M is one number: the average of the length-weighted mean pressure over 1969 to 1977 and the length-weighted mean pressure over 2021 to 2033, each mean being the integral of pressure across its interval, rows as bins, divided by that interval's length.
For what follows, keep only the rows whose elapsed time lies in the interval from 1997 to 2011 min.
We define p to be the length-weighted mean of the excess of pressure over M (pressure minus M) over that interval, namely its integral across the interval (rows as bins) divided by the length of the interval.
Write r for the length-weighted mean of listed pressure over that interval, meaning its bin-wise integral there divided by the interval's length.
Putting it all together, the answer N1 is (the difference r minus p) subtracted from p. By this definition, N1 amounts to -12.7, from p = 6.8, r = 26.2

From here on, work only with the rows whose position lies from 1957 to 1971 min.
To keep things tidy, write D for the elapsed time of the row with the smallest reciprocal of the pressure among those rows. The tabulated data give 1970 min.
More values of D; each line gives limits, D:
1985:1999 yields 1996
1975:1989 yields 1986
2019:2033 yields 2022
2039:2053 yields 2050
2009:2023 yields 2010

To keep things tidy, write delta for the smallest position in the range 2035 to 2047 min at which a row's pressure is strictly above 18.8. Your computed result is 2036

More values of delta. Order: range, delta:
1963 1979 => 1974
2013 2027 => 2014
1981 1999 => 1982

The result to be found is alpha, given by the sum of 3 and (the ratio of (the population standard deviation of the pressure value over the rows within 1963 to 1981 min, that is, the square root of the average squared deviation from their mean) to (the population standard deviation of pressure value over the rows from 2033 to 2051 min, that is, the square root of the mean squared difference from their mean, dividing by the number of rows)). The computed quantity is 7.3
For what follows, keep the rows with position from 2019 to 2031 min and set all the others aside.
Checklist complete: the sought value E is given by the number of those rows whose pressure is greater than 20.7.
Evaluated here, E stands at 4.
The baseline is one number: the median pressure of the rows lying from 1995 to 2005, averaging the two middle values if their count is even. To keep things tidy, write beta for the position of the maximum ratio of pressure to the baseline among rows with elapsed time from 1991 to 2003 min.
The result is 2002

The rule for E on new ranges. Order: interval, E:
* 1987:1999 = 6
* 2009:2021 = 6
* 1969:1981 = 1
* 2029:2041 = 4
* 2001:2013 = 6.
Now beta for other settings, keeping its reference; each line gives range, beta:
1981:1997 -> 1996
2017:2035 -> 2022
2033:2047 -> 2046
